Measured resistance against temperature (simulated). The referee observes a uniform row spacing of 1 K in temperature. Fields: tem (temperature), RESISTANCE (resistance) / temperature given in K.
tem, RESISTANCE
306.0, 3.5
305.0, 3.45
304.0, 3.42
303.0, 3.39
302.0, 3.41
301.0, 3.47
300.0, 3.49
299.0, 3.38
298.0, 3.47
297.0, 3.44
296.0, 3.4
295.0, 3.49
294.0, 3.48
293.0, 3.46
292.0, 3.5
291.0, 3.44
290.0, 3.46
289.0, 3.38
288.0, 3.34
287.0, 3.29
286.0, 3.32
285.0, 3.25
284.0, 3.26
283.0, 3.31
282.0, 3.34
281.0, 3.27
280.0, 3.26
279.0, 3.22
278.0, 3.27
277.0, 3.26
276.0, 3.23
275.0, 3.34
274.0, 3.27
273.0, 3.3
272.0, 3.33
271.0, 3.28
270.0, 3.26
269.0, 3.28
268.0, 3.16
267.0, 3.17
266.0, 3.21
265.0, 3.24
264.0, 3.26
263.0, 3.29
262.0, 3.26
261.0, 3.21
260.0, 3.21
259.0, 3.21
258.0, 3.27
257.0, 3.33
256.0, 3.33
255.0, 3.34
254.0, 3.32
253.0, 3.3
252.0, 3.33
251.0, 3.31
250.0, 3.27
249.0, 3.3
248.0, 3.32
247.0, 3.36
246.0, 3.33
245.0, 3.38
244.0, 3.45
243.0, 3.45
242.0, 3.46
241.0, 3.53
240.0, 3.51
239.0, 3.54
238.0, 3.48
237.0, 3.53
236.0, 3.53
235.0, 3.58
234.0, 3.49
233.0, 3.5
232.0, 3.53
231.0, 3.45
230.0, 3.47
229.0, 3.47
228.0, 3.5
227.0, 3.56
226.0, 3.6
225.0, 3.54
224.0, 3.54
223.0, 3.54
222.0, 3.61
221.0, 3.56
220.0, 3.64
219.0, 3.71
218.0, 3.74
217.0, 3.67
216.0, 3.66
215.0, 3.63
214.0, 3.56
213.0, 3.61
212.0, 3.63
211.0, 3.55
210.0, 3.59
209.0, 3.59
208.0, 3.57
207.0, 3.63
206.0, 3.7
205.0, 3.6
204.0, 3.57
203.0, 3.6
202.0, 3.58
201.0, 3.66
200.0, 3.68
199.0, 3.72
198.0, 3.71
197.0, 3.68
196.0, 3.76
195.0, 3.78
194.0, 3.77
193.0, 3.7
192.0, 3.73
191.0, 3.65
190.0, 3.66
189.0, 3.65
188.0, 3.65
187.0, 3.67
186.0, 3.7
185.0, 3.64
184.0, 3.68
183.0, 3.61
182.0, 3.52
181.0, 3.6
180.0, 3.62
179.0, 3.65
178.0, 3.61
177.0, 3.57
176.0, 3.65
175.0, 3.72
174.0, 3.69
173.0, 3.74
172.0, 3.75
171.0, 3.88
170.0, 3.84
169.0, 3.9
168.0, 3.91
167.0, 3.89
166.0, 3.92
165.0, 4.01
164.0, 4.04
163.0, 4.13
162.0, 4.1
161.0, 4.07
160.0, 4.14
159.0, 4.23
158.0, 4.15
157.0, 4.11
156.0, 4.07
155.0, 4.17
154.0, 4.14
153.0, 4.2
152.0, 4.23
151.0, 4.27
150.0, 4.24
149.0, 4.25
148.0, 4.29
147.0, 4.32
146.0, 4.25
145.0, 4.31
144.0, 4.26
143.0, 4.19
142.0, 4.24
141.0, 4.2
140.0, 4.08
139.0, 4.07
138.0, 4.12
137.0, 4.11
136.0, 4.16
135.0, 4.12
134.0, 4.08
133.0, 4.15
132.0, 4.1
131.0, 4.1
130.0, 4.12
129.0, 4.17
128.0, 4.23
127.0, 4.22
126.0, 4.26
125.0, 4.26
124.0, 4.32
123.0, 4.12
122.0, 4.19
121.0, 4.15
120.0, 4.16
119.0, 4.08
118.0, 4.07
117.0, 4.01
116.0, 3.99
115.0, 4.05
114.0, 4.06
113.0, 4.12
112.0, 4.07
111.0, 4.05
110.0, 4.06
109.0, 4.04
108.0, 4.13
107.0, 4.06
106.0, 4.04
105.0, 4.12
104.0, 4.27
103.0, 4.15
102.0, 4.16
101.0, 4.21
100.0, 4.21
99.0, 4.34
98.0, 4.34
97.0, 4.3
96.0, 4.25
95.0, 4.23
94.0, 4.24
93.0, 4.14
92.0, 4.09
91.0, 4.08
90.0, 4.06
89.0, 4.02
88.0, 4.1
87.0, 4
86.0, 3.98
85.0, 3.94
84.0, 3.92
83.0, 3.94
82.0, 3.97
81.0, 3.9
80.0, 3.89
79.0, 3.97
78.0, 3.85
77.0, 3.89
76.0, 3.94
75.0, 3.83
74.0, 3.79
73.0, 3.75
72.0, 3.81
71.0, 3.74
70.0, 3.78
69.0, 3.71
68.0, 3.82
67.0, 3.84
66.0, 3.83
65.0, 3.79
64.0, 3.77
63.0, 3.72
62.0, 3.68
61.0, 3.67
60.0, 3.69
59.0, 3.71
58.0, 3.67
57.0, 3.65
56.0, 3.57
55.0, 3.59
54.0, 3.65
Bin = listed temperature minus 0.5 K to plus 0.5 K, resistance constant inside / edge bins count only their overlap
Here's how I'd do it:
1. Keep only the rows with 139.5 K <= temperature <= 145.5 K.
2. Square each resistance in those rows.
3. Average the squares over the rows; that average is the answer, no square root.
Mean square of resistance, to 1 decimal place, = 17.8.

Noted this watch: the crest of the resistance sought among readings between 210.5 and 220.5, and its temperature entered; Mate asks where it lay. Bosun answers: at 218.0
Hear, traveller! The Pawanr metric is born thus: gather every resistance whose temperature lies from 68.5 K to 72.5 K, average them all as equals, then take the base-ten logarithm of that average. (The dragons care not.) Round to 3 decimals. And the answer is 0.575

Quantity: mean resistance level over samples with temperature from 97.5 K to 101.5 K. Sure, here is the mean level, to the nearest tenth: 4.3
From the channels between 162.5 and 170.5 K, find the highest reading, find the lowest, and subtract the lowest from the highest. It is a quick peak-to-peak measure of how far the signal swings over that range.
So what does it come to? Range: 0.29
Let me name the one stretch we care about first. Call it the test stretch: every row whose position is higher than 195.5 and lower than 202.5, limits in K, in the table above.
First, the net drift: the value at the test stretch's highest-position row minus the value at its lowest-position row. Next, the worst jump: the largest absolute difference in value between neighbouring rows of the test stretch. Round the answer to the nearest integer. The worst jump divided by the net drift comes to 0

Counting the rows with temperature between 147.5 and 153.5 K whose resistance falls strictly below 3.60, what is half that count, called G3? 0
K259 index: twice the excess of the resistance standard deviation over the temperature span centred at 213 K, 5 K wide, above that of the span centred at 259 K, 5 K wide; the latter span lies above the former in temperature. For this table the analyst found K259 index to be -0.03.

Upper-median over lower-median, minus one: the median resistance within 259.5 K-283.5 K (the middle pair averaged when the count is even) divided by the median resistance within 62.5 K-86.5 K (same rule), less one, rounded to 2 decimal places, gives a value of -0.15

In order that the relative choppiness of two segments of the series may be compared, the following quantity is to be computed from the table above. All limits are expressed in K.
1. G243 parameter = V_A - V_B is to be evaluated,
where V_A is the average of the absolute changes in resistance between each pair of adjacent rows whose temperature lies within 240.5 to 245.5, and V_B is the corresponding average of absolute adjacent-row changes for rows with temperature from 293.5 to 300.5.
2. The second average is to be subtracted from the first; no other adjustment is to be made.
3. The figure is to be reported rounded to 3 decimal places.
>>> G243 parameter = -0.024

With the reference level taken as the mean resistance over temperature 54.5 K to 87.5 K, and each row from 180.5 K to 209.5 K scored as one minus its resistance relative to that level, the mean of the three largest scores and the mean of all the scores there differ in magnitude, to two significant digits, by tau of 0.027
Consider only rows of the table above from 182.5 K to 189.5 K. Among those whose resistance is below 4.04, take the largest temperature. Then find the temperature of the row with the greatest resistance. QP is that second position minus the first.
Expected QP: -3 K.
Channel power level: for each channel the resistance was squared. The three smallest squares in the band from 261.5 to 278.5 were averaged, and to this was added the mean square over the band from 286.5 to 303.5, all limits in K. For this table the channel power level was 22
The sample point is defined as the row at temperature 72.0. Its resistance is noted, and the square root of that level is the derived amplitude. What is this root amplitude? 1.95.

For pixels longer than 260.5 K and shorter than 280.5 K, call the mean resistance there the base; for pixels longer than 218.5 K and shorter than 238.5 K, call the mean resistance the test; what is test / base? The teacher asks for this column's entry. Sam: 1.09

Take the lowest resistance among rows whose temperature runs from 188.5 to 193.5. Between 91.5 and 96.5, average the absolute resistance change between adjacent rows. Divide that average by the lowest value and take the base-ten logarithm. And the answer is -1.91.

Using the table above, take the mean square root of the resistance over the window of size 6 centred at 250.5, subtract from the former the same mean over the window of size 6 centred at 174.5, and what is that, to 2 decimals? -0.10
